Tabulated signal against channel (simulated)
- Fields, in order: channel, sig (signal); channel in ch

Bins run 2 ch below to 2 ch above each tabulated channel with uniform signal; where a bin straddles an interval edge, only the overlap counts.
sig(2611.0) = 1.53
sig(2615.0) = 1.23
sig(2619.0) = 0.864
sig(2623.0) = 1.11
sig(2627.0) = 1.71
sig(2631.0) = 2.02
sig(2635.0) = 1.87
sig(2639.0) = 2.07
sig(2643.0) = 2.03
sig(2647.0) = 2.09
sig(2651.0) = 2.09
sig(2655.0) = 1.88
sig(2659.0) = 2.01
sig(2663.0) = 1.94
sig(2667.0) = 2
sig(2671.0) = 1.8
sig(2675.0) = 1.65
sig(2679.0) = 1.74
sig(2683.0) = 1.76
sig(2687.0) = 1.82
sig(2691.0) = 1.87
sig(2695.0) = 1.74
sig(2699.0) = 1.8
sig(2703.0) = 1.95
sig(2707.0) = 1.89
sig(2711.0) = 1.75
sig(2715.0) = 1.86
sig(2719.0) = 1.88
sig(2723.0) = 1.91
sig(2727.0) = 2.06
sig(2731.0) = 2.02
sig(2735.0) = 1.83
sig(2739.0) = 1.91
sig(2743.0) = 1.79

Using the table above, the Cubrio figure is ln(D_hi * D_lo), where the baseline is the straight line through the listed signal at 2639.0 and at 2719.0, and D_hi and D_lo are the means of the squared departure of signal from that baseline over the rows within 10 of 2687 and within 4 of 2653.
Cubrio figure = -7.8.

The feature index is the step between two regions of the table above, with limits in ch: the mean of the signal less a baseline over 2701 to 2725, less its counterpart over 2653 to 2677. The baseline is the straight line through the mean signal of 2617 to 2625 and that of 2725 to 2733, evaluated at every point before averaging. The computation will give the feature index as -0.47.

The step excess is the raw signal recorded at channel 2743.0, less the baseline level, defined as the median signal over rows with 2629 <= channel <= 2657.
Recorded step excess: -0.24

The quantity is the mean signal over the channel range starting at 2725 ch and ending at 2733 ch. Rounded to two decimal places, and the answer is 2.04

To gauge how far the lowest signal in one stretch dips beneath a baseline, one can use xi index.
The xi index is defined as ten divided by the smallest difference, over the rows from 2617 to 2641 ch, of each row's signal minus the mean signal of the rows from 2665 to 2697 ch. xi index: -11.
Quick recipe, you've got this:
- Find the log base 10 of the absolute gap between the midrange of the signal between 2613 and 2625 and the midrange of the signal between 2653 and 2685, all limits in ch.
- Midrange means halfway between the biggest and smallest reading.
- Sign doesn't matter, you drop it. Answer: -0.11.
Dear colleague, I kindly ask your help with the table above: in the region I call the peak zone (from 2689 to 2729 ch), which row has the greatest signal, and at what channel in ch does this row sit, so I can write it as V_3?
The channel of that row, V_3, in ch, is 2727.0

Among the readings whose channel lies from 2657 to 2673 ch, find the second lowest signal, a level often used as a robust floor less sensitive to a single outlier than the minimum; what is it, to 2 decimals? 1.94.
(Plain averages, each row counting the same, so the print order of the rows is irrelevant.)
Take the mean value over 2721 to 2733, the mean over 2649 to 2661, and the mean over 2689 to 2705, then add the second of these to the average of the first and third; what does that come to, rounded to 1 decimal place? 3.9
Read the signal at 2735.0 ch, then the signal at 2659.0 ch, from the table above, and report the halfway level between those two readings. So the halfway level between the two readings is 1.92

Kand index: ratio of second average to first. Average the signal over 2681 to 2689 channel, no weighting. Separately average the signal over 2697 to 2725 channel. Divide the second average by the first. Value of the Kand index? 1.04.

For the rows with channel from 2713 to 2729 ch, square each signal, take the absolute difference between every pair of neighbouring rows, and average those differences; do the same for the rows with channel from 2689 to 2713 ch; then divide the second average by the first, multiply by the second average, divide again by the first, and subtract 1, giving 1.3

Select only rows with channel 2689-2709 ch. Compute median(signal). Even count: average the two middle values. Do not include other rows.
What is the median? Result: 1.87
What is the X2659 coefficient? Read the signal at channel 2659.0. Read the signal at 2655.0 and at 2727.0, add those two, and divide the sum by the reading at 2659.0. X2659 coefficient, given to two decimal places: 1.96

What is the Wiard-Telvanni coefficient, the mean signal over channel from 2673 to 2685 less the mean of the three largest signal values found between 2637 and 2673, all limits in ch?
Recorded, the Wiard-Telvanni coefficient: -0.37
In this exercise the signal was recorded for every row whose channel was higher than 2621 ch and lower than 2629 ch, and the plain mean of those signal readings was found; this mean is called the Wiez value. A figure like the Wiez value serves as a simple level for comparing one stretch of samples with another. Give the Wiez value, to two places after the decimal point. 1.41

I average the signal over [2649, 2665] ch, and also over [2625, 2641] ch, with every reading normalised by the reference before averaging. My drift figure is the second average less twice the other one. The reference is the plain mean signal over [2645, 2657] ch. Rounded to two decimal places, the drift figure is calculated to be -1.01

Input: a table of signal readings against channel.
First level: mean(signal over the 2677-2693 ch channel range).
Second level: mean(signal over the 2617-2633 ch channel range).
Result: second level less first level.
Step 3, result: -0.4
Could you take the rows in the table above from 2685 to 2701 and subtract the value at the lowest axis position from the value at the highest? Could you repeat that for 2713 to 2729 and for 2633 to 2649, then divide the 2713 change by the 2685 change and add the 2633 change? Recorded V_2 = -9.8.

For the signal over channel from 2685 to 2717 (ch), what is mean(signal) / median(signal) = 0.997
